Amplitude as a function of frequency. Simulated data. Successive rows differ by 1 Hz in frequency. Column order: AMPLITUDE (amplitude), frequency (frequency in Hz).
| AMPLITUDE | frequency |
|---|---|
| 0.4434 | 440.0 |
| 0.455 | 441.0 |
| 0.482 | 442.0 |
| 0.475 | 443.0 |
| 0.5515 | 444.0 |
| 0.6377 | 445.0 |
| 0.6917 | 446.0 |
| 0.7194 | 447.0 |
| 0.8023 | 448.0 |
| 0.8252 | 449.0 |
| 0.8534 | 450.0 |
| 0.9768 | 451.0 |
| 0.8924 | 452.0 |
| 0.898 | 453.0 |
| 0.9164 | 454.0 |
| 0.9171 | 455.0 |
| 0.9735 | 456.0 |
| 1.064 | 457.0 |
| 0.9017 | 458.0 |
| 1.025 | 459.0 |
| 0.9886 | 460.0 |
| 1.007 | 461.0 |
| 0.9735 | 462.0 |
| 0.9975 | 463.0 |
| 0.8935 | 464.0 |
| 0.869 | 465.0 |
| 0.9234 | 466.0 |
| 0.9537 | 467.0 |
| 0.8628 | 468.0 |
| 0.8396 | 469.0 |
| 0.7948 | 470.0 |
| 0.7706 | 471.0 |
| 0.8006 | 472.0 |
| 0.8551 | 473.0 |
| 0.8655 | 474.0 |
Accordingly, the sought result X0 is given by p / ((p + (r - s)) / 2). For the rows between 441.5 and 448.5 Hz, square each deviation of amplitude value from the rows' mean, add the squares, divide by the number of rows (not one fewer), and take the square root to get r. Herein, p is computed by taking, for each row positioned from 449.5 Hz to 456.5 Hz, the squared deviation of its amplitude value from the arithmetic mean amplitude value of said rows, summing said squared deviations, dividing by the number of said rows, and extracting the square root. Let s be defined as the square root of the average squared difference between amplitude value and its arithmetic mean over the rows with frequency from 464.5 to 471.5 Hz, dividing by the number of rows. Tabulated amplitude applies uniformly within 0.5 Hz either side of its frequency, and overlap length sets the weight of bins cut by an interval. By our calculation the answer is 0.9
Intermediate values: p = 0.041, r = 0.12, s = 0.060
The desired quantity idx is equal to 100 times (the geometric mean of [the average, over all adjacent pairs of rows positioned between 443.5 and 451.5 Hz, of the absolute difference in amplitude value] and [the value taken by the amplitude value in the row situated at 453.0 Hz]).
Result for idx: 23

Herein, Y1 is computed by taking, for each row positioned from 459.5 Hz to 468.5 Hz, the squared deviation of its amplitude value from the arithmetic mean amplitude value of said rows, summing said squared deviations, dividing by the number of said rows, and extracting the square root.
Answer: 0.053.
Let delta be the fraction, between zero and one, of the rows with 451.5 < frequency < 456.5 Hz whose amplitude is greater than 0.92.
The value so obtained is 0.2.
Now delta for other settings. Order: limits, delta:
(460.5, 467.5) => 0.7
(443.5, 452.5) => 0.1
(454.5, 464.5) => 0.7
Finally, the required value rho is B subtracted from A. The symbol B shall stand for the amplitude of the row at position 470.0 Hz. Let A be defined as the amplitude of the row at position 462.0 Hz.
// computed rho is 0.18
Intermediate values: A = 0.9735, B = 0.7948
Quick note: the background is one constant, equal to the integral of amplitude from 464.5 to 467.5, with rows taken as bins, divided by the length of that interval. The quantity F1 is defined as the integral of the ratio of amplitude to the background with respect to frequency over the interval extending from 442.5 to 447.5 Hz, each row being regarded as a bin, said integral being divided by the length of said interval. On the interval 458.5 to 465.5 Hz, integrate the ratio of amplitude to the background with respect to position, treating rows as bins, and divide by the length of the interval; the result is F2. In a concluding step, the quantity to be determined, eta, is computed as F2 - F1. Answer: 0.38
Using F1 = 0.672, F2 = 1.05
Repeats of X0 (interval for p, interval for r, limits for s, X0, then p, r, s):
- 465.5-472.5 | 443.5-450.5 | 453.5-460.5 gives 1.2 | 0.063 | 0.10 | 0.057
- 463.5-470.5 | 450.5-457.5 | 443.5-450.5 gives 21.3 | 0.049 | 0.06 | 0.101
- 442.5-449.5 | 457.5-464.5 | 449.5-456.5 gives 1.9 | 0.118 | 0.05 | 0.041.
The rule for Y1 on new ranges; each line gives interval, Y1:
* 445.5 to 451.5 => 0.093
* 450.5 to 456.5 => 0.034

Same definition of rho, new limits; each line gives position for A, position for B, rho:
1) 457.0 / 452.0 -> 0.17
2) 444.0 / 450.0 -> -0.30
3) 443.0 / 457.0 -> -0.59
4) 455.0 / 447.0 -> 0.20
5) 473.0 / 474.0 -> -0.01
